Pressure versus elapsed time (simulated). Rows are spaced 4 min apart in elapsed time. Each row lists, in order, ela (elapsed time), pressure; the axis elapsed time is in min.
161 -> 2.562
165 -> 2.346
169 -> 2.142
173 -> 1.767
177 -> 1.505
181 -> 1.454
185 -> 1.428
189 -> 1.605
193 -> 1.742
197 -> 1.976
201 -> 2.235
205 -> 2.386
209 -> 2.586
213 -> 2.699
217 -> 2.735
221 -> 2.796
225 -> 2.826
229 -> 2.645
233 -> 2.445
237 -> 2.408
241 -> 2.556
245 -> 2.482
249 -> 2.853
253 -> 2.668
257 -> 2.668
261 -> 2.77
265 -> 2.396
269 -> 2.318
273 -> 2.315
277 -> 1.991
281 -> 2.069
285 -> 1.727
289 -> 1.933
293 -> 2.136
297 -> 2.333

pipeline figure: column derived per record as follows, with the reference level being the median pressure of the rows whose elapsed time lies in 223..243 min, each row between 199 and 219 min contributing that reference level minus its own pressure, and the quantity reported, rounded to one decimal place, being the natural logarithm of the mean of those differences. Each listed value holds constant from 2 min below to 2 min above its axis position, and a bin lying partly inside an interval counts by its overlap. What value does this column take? -3.6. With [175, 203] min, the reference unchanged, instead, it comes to -0.2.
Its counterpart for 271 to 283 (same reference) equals -0.8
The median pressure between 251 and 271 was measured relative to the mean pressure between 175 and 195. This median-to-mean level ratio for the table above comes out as 1.72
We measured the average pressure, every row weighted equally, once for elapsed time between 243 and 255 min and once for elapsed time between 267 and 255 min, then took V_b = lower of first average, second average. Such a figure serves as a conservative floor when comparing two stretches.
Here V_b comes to 2.6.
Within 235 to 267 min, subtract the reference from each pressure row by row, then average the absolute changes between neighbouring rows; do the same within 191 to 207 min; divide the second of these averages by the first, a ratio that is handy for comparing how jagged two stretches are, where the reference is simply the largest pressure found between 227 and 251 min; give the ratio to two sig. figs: 1.2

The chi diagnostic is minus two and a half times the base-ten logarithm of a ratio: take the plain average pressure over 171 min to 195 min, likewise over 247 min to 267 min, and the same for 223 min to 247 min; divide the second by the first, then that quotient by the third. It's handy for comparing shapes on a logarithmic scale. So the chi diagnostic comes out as 0.5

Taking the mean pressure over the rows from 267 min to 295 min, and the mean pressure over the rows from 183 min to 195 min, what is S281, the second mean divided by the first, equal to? 0.77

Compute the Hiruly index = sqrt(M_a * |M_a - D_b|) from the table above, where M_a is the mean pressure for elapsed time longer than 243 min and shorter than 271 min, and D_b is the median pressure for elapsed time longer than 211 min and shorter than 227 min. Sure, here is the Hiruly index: 0.7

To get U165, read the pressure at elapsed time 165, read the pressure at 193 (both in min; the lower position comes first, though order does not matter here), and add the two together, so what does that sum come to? 4.09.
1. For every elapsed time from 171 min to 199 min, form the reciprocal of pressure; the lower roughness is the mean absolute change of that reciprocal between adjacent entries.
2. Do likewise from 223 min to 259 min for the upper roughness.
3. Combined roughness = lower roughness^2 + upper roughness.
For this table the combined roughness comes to 0.025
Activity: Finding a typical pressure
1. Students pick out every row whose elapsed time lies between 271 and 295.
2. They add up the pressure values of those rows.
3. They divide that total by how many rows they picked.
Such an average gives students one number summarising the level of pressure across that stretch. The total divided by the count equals 2.0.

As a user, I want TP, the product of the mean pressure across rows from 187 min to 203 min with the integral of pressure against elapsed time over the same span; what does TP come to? 57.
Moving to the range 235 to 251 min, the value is 106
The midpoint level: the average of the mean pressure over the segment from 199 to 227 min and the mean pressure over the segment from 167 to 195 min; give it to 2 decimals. 2.14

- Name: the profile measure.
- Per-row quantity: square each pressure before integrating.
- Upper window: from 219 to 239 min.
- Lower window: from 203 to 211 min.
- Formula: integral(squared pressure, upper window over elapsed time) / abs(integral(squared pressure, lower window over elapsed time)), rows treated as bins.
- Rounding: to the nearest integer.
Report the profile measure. 3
